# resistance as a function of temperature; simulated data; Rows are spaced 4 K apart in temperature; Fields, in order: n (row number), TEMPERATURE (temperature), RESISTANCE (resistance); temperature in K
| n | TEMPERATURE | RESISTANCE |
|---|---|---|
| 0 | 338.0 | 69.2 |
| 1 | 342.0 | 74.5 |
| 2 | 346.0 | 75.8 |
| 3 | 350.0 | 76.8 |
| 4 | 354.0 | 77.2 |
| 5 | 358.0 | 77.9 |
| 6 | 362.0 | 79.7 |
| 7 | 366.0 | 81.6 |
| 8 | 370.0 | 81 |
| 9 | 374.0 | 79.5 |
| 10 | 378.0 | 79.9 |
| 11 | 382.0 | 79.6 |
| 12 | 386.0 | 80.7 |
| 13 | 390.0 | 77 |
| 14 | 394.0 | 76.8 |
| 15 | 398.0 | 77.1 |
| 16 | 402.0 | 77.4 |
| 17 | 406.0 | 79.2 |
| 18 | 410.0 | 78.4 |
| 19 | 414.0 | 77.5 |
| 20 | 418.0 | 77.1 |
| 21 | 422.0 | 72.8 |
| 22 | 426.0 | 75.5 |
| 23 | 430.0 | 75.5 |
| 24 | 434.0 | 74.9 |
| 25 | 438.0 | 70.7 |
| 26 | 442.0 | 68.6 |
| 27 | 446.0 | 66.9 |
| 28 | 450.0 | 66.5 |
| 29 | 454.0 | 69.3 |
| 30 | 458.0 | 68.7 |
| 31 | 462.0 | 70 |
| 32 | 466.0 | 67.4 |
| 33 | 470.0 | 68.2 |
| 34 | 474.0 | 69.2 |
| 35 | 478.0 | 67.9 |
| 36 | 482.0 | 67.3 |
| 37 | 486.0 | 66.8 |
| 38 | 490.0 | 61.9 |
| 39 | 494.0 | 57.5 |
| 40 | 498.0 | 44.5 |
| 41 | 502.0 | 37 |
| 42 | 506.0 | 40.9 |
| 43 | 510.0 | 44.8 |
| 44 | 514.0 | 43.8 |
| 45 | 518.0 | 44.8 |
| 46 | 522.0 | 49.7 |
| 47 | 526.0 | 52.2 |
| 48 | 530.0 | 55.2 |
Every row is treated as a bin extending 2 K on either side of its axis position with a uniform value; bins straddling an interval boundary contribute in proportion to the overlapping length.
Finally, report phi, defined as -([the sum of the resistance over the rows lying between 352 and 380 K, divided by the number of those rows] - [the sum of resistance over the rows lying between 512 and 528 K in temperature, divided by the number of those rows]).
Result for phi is -32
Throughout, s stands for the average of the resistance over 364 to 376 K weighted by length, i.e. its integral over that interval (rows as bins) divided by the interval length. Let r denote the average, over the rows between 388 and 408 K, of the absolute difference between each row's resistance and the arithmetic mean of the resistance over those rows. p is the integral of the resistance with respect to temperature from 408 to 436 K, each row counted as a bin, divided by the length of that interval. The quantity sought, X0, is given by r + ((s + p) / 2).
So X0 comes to 79.0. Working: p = 76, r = 0.7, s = 81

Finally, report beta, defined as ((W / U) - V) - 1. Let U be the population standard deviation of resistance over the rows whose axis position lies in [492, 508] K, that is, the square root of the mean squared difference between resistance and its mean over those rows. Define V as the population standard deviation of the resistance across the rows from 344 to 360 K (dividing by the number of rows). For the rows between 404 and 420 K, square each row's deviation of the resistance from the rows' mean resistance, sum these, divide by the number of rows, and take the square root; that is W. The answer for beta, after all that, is -1.7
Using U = 7.7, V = 0.8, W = 0.8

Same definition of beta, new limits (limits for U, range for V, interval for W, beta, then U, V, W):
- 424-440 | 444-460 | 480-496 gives -0.2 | 2.0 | 1.2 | 4.0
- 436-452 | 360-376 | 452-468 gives -1.3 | 1.7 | 0.9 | 1.0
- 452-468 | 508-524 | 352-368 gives -1.5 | 1.0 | 2.3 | 1.7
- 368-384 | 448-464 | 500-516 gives 2.8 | 0.6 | 1.3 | 3.0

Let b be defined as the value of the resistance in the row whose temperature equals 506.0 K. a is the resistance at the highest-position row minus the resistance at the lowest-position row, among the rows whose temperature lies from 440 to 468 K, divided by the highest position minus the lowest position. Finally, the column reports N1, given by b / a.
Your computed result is -818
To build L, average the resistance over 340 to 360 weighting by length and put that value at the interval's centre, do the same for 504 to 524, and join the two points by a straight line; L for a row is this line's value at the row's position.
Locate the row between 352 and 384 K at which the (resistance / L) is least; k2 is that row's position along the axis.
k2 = 354.0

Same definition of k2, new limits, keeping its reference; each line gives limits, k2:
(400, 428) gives 422.0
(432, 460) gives 446.0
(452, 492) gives 454.0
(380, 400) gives 390.0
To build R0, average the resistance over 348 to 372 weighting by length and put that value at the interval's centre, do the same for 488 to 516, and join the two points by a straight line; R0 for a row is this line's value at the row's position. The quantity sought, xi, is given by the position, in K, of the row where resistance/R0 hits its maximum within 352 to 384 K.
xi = 382.0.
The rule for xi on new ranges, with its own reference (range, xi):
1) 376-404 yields 402.0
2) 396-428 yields 426.0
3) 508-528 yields 526.0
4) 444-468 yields 462.0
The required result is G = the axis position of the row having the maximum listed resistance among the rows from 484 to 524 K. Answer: 486.0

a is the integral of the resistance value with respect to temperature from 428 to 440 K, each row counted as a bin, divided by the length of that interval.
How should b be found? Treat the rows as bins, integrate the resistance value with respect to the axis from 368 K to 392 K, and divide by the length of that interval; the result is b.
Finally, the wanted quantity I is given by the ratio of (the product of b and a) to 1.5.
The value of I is 3912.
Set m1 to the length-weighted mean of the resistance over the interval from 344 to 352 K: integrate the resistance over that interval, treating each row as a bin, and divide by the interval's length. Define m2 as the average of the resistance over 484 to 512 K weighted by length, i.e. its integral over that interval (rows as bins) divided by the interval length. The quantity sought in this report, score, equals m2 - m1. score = -26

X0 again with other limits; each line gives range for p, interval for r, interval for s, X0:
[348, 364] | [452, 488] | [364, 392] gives 79.8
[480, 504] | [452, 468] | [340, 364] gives 67.2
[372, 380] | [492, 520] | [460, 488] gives 77.6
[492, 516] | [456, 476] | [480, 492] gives 55.8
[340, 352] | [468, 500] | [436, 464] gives 78.4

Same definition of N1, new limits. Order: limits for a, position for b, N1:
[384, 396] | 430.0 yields -155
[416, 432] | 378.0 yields -599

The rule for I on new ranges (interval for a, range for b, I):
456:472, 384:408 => 3567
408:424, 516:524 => 2408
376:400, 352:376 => 4161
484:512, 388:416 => 2613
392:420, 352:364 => 4051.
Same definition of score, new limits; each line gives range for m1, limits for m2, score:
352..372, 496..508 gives -39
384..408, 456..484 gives -10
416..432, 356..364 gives 4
